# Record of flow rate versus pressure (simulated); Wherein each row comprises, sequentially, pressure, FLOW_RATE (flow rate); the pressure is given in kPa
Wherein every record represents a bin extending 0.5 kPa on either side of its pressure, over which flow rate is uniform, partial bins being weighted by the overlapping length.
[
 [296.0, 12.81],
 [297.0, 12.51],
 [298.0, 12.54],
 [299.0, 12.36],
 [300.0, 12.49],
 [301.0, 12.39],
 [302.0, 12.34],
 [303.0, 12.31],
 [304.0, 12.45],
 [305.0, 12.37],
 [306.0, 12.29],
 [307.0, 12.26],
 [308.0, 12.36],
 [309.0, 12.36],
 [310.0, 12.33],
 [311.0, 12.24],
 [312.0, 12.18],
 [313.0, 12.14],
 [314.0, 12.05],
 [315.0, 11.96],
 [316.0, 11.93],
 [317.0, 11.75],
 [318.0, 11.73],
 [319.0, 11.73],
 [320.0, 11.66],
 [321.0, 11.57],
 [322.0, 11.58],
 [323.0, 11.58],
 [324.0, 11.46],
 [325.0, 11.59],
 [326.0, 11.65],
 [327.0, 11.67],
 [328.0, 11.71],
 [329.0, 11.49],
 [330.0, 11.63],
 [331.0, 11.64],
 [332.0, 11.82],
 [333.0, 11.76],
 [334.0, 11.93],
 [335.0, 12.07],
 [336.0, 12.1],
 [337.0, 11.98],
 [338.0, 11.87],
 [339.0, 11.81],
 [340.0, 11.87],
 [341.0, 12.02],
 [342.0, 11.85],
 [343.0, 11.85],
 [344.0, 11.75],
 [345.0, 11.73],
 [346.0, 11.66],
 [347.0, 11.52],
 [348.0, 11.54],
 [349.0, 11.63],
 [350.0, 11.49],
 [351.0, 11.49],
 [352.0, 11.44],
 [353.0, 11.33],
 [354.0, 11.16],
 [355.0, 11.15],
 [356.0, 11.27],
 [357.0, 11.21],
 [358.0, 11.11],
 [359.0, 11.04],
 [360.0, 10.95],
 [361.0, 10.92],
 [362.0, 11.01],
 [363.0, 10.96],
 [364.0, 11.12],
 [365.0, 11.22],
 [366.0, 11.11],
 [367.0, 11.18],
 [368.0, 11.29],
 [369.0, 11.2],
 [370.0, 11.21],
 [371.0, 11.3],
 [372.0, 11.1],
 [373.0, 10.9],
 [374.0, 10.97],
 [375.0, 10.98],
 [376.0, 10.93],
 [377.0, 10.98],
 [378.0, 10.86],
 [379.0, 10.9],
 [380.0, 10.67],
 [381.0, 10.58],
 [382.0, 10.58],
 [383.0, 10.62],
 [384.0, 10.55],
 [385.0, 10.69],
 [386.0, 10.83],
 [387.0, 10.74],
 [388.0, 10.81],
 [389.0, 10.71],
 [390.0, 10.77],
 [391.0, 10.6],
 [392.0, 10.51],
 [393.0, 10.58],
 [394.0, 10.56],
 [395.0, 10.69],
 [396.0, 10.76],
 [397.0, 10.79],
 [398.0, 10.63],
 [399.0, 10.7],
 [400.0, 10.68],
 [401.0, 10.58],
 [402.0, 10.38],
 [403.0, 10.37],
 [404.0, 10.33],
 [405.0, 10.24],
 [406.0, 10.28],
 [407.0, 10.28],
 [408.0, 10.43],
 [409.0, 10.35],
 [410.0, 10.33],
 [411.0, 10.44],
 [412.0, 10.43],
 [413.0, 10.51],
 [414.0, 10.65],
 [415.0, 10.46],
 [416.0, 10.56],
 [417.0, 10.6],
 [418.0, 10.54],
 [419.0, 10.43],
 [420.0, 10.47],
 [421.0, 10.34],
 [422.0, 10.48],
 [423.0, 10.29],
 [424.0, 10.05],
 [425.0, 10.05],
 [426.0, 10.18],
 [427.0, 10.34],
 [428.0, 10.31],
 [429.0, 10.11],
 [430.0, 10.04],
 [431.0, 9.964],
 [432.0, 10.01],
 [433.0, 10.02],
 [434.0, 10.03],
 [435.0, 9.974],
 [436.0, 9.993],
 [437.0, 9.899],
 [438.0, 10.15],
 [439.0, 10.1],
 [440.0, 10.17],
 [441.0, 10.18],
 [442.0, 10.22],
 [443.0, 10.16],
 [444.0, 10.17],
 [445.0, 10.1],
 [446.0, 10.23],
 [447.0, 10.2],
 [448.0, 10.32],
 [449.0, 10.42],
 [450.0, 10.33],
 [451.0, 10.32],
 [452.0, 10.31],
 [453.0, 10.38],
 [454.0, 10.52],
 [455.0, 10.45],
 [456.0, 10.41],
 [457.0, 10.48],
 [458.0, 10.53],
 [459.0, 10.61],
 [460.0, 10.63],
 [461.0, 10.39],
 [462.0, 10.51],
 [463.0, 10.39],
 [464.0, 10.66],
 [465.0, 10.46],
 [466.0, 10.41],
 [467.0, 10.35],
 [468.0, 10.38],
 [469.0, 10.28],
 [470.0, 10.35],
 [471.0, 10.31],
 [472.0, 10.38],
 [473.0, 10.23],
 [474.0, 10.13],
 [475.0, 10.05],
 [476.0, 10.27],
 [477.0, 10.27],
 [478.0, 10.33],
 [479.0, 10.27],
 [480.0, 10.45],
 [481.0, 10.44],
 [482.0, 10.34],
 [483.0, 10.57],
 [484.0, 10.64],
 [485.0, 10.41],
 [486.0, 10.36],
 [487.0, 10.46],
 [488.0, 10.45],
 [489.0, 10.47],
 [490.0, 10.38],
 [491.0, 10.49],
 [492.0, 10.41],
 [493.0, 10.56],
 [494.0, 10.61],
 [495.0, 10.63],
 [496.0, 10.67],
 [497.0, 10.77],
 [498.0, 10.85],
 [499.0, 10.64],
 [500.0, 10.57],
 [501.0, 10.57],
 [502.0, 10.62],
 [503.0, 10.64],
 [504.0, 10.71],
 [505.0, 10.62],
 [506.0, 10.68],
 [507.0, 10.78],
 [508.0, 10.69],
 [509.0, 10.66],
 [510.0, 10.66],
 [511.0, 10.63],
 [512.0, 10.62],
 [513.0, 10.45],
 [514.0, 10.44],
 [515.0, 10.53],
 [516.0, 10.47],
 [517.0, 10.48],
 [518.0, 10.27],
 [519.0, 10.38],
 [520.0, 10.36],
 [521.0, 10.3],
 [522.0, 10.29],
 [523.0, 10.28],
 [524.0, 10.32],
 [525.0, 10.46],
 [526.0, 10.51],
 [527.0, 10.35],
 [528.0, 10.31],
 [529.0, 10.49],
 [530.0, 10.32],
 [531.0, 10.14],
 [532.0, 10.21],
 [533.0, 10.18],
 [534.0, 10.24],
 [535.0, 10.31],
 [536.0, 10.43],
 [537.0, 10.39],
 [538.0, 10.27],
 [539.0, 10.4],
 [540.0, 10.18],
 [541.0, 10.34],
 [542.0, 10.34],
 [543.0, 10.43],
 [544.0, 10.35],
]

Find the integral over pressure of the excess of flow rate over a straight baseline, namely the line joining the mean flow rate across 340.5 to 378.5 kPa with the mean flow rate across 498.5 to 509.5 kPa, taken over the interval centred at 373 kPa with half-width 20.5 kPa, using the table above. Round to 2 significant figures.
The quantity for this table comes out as -11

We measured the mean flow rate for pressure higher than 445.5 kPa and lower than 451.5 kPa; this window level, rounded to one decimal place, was 10.3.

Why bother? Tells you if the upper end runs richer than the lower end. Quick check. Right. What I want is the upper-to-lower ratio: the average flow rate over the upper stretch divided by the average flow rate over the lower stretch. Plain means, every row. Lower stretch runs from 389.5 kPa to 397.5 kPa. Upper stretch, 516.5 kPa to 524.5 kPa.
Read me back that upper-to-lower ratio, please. 0.970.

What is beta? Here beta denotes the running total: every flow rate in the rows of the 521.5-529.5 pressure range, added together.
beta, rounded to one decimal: 83.0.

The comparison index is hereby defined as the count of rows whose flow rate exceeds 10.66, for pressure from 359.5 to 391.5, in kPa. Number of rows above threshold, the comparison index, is 27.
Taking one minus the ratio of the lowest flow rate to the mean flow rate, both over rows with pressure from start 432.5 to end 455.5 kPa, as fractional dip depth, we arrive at 0.030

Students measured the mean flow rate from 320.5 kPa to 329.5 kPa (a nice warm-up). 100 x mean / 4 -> 290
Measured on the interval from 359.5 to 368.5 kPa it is 277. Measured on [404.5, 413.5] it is 259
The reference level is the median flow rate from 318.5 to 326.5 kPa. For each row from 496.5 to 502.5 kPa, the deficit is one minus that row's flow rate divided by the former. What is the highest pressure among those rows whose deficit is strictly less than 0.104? 502.0 kPa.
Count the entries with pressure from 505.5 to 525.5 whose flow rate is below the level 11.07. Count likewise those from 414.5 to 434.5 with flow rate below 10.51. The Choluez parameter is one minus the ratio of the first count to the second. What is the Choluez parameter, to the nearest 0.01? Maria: -0.18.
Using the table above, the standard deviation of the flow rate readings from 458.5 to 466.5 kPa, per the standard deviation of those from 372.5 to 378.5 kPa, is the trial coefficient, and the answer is 2.3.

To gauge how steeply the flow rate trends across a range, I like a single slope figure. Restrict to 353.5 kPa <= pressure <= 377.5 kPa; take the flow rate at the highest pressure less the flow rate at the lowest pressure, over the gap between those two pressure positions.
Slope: -0.008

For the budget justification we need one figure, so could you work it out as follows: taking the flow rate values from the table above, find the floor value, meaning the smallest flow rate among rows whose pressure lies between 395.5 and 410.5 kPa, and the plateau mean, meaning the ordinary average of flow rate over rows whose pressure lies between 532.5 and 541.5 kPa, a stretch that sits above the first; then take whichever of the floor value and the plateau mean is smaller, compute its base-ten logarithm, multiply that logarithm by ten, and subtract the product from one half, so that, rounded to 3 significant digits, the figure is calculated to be -9.60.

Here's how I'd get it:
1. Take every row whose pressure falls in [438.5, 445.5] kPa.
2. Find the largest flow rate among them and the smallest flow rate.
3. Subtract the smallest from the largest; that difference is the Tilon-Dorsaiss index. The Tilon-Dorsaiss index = 0.12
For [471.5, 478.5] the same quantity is 0.33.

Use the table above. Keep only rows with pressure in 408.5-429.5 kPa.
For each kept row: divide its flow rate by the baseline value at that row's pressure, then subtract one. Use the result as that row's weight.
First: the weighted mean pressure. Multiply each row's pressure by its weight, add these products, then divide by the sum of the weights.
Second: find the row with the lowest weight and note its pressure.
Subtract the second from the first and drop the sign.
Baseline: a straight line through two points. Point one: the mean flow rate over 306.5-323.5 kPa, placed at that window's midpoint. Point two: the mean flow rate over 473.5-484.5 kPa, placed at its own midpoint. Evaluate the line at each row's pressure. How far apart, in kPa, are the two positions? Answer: 4.6 kPa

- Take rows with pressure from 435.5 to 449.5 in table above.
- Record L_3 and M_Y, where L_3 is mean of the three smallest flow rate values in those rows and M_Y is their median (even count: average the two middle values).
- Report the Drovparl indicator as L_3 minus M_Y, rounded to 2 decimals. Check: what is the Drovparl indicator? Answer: -0.17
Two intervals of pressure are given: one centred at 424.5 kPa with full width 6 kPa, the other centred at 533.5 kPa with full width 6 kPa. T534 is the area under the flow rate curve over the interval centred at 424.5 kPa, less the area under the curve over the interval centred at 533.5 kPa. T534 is 0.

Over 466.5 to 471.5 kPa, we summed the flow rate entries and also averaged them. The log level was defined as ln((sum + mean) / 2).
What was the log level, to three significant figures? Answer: 3.43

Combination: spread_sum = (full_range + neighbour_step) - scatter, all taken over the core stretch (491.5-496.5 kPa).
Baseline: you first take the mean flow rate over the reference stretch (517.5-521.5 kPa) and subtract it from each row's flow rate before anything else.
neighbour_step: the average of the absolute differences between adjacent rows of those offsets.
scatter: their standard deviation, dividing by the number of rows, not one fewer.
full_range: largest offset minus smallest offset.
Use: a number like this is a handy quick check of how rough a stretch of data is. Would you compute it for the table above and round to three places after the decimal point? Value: 0.235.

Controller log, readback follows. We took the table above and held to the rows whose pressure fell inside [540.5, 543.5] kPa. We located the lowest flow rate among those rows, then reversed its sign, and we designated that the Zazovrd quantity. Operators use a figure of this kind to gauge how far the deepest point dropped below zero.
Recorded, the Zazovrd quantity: -10.3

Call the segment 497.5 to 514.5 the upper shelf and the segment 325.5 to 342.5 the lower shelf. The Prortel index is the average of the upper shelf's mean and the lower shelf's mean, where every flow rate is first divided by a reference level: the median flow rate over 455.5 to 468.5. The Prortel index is 1.07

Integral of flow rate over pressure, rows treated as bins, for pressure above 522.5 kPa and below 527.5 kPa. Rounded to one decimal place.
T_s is 51.9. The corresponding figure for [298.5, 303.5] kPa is 61.9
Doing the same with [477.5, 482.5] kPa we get 51.8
